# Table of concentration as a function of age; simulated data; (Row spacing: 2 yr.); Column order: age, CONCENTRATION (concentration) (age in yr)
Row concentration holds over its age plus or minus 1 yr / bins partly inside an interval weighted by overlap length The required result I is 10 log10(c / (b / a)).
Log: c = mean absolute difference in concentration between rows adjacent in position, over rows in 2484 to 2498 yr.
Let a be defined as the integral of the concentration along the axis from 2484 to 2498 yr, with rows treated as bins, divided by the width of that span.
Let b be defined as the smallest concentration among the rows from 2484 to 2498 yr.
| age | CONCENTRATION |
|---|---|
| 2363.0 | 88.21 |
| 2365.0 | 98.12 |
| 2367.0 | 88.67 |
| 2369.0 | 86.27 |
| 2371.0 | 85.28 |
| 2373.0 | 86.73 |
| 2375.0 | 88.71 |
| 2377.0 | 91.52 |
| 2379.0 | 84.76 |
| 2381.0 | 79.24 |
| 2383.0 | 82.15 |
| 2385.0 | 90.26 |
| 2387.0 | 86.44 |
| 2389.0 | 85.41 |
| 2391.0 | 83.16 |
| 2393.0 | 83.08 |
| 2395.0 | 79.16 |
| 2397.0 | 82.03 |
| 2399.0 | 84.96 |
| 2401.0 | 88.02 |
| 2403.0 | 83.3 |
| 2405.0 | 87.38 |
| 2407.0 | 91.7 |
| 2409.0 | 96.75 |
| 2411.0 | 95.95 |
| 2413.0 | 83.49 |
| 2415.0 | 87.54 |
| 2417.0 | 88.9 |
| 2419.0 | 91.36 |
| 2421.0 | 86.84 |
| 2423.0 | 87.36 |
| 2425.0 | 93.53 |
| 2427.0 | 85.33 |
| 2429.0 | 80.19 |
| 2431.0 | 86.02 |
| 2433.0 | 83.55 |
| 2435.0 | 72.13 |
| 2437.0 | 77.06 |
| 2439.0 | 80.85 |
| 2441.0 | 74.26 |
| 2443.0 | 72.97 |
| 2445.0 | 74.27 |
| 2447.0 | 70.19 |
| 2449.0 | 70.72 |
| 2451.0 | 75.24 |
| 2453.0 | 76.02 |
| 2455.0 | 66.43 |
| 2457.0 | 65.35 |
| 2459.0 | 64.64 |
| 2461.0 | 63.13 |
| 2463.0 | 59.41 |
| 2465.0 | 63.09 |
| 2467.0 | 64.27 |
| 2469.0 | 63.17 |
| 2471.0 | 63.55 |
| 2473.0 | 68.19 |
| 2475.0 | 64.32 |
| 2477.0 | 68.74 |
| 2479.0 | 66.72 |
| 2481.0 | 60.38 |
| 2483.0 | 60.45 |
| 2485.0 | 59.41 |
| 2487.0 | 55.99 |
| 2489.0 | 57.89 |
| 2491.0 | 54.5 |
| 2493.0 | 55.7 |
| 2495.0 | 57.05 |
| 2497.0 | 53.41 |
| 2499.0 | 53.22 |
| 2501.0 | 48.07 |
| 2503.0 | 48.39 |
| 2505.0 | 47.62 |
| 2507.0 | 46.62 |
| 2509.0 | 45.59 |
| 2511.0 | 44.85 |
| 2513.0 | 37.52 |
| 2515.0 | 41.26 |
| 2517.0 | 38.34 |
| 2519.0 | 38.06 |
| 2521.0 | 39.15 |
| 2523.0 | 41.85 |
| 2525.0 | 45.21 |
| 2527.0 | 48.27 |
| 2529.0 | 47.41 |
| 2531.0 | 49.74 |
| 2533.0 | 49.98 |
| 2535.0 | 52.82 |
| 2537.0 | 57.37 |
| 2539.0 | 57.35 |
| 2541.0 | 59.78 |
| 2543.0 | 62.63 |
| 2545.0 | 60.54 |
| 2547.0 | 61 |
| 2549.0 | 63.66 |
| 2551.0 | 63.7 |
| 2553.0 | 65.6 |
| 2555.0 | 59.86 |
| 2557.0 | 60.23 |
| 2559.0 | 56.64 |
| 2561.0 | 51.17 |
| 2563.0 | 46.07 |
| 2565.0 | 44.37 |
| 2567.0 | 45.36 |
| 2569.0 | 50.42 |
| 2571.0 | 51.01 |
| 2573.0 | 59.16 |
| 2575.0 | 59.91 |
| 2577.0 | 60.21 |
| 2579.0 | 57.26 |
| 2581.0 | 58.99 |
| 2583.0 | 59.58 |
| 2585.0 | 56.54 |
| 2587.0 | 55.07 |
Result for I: 4.2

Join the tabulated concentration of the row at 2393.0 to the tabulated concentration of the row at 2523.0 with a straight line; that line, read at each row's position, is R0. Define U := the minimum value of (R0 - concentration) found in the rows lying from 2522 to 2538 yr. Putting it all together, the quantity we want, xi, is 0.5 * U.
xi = -10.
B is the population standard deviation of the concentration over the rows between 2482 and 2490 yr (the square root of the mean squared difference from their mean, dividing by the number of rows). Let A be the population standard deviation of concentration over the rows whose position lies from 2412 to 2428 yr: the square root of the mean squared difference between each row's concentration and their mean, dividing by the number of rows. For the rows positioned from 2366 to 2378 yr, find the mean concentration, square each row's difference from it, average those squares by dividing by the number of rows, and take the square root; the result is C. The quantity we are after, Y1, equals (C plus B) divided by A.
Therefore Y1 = 1.2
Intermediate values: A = 3.0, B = 1.7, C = 2.1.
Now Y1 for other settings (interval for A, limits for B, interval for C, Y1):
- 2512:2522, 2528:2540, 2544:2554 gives 4.4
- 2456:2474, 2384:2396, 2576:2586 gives 2.2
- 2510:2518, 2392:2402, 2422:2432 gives 2.5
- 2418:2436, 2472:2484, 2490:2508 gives 1.2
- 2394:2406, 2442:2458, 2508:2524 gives 2.2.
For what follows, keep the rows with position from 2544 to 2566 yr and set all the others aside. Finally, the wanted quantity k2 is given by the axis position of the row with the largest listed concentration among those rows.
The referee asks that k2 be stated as 2553.0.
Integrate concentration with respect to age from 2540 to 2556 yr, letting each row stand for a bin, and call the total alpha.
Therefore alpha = 994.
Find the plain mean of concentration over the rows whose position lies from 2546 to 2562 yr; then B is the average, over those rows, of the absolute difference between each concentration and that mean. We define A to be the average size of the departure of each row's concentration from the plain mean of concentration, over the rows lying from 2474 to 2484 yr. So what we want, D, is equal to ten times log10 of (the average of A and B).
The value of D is 4.9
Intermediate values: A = 3.0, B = 3.3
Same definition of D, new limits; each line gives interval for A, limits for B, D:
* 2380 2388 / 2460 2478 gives 4.6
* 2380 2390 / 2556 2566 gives 6.3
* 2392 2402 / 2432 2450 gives 4.8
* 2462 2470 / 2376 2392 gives 3.6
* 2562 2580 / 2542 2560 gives 5.9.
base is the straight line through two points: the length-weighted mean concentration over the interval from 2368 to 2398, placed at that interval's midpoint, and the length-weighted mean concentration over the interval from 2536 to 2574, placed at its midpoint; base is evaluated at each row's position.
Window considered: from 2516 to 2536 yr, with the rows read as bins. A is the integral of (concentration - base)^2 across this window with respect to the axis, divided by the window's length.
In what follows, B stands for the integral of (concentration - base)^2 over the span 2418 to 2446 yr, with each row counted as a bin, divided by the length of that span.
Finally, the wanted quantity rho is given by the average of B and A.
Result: 179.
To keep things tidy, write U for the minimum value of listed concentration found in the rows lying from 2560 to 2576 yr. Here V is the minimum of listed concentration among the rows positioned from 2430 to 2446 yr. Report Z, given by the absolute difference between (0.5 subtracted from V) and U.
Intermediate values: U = 44.37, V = 72.13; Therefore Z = 27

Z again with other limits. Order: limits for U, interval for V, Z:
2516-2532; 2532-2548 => 11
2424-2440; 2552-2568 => 28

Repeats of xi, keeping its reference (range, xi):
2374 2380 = -2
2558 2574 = -17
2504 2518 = 0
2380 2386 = -2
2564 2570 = -12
